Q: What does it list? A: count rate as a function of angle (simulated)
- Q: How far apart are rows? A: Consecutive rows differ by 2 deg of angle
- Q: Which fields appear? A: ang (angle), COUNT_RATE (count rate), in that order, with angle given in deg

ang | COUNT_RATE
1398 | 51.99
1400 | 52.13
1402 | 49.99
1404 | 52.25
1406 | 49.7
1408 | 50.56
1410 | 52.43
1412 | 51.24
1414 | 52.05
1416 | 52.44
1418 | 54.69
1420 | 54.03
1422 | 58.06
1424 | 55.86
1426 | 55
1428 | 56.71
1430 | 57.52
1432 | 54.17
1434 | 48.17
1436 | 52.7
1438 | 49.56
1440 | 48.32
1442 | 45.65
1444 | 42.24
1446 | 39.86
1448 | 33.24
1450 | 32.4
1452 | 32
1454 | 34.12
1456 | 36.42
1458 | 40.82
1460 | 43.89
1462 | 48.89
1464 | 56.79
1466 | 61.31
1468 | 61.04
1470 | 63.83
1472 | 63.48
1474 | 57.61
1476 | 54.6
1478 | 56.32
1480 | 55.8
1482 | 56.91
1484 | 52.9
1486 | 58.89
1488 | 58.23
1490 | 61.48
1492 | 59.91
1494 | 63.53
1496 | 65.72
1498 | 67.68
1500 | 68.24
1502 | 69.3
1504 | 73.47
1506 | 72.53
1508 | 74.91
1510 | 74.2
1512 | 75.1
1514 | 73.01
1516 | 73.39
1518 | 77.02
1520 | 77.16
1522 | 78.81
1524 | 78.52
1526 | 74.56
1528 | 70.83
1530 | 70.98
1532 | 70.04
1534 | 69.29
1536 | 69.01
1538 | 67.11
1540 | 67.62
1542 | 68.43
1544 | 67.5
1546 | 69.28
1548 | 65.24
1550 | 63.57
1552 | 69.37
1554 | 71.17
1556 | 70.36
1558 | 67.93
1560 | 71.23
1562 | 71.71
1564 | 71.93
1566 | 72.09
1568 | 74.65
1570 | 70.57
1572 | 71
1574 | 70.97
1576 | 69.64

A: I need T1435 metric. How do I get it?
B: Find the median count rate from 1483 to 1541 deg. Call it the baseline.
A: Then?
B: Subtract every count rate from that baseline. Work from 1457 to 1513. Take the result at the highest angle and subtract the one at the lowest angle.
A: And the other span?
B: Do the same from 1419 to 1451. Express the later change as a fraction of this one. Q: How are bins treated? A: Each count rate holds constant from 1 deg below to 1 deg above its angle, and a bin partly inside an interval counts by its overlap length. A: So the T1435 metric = -1.6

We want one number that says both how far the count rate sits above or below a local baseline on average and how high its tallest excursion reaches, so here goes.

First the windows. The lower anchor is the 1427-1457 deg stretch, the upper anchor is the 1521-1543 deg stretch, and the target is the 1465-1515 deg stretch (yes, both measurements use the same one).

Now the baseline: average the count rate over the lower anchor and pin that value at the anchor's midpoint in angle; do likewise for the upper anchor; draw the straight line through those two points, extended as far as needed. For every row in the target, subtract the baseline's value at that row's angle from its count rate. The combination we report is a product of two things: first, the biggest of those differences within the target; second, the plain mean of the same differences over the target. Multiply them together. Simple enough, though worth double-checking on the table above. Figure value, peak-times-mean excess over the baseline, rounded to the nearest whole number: 59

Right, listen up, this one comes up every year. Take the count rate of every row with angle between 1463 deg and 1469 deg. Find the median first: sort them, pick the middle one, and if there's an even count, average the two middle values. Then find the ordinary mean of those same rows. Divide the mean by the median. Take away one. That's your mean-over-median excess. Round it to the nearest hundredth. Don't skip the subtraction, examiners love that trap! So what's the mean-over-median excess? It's -0.02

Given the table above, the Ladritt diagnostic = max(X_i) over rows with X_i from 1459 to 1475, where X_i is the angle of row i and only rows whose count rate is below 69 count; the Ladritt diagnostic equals 1474 deg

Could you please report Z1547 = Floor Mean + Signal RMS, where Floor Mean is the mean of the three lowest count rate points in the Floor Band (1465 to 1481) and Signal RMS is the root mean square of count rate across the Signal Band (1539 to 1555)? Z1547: 123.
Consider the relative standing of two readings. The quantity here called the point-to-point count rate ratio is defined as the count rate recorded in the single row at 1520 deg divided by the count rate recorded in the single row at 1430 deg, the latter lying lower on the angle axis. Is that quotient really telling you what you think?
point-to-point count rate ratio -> 1.34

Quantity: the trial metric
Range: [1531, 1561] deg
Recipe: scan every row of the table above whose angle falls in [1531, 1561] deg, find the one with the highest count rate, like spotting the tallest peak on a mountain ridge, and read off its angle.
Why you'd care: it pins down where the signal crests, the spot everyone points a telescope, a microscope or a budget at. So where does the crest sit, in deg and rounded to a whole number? 1560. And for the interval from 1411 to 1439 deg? 1422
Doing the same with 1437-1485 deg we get 1470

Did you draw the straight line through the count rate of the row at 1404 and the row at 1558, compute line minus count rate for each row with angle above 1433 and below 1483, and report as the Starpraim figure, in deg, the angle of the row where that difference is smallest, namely 1470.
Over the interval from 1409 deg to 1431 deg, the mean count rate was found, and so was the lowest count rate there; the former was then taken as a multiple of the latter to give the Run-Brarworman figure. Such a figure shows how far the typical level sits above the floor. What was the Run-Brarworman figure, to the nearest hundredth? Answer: 1.06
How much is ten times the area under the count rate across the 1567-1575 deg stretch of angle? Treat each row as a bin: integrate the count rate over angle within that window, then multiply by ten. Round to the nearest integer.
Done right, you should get 5744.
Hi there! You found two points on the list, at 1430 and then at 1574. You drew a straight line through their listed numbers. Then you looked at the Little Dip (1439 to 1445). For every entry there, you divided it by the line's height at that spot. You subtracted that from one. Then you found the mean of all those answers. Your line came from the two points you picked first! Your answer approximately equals 0.226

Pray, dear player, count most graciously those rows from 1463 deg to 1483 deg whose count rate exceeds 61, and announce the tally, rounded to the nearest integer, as 4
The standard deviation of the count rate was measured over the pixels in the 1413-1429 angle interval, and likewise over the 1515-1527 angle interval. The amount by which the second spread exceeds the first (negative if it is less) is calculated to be 0.1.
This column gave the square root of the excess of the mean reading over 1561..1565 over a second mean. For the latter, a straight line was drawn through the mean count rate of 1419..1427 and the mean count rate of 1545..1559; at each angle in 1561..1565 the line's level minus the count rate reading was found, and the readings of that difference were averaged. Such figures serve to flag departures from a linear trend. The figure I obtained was 8.6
